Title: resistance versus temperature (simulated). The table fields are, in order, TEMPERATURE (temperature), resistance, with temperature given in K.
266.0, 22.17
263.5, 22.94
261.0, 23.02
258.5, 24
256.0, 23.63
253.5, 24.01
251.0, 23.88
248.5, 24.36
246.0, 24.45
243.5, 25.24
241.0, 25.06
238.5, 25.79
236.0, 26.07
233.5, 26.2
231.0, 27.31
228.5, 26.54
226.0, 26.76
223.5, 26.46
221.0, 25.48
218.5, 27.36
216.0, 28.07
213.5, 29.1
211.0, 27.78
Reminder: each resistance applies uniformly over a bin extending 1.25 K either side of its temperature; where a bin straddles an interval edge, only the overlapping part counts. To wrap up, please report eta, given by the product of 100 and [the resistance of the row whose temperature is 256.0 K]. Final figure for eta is 2363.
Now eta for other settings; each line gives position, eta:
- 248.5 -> 2436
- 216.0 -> 2807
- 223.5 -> 2646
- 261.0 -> 2302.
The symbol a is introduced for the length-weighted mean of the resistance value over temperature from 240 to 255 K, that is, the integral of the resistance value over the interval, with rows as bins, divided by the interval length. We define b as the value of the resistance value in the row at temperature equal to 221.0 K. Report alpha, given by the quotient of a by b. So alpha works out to 0.96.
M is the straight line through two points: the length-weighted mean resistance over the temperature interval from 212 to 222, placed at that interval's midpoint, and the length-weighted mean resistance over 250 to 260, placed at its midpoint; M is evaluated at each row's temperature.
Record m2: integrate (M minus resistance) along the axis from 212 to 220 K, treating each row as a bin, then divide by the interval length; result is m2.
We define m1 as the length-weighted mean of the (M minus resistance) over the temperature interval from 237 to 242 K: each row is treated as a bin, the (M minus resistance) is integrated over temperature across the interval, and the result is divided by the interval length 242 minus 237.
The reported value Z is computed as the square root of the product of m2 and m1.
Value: 0.21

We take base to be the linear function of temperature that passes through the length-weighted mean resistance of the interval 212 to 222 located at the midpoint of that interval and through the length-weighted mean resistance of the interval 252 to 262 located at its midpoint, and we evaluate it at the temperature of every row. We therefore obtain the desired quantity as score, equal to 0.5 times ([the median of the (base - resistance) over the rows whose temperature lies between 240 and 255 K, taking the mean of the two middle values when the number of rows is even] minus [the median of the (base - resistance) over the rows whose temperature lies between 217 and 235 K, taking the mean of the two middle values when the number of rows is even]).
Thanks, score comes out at 0.12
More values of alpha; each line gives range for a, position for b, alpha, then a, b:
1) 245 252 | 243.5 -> 0.96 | 24.2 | 25.24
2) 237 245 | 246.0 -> 1.04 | 25.4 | 24.45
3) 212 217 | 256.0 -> 1.21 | 28.6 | 23.63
